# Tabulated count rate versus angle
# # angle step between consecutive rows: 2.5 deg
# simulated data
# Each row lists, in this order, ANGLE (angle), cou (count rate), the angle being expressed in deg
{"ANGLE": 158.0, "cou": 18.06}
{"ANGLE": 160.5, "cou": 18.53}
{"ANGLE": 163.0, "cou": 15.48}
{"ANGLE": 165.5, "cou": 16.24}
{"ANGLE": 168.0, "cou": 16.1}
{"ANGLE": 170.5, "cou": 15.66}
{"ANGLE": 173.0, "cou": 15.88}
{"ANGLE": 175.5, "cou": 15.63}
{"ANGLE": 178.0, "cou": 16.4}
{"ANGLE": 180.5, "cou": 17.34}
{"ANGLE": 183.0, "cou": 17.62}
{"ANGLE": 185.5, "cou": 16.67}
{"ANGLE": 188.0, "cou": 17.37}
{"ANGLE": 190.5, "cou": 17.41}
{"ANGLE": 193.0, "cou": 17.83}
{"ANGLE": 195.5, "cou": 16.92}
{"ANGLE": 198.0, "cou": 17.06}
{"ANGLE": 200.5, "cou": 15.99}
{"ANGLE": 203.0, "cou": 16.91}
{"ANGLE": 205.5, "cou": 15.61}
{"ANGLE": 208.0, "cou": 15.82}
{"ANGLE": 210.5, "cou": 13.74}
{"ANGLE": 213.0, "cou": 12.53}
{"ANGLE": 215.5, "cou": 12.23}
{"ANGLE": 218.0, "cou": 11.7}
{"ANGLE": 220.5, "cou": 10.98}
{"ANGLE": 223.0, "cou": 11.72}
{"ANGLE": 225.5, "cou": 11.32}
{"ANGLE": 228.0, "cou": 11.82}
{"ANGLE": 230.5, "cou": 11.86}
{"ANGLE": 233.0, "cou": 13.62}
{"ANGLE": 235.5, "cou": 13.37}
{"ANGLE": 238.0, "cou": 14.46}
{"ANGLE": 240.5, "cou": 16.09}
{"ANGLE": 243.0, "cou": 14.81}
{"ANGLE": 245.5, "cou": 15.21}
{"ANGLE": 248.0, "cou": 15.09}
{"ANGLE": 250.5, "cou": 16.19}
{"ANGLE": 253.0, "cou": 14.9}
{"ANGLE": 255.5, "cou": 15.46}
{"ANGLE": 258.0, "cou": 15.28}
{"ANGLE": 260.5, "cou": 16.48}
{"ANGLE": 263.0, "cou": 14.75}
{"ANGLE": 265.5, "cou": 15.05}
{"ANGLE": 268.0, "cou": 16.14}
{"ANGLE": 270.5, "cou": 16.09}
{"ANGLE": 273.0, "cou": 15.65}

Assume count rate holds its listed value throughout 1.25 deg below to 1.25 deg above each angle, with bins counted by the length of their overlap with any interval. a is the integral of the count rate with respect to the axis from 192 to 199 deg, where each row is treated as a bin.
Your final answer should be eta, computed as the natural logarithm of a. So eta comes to 4.79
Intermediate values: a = 121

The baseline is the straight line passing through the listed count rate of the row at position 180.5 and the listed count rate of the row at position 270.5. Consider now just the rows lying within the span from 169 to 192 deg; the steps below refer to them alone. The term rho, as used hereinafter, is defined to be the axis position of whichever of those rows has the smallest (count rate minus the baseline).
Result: 170.5 deg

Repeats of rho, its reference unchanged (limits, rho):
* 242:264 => 243.0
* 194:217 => 215.5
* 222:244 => 225.5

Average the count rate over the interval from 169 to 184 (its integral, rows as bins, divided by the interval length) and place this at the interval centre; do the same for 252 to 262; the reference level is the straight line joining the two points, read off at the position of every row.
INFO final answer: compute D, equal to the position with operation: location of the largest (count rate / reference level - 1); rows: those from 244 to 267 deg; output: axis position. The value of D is 260.5 deg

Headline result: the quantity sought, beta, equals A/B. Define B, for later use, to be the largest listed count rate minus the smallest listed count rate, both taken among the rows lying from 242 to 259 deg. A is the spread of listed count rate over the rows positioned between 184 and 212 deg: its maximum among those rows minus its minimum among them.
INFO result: 2.96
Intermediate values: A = 4.1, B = 1.4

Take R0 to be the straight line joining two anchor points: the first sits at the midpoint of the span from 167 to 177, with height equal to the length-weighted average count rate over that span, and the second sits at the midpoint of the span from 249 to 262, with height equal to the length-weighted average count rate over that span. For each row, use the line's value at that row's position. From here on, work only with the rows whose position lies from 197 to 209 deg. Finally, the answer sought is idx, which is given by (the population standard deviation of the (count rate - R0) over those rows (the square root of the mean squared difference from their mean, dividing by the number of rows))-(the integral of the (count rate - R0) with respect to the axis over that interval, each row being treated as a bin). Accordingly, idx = -6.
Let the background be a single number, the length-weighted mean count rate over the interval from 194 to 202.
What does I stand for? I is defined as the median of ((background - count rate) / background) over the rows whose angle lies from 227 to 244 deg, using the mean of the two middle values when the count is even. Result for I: 0.18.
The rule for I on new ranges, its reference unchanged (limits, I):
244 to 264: 0.09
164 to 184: 0.03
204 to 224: 0.26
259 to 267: 0.10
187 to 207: -0.02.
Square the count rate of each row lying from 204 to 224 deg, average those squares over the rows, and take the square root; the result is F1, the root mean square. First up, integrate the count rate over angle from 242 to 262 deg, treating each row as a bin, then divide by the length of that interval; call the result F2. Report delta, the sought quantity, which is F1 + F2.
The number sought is 28.6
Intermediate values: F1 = 13.2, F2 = 15.4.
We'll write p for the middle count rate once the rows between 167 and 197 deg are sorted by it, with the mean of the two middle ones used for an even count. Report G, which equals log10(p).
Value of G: 1.225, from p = 16.8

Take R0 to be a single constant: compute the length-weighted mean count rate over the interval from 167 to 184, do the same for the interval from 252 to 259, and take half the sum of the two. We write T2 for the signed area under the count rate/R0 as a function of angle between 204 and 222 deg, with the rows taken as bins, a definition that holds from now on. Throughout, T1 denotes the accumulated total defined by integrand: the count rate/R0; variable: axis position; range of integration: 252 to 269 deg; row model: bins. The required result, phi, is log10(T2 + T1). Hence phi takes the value 1.50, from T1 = 16.6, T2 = 15.1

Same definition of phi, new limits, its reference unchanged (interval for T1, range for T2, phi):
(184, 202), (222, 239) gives 1.52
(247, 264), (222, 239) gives 1.48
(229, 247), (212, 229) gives 1.46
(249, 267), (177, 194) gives 1.56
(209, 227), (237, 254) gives 1.48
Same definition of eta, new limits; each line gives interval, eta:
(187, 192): 4.47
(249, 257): 4.82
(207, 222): 5.25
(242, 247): 4.32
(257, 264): 4.69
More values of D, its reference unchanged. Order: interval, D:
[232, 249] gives 240.5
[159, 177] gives 160.5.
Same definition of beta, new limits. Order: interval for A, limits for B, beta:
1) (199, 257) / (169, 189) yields 2.98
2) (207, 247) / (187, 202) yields 2.78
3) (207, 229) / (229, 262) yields 1.05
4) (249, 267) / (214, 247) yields 0.34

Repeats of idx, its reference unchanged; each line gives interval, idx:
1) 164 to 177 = -1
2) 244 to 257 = 4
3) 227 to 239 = 33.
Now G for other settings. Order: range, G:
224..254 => 1.165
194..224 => 1.167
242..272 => 1.183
